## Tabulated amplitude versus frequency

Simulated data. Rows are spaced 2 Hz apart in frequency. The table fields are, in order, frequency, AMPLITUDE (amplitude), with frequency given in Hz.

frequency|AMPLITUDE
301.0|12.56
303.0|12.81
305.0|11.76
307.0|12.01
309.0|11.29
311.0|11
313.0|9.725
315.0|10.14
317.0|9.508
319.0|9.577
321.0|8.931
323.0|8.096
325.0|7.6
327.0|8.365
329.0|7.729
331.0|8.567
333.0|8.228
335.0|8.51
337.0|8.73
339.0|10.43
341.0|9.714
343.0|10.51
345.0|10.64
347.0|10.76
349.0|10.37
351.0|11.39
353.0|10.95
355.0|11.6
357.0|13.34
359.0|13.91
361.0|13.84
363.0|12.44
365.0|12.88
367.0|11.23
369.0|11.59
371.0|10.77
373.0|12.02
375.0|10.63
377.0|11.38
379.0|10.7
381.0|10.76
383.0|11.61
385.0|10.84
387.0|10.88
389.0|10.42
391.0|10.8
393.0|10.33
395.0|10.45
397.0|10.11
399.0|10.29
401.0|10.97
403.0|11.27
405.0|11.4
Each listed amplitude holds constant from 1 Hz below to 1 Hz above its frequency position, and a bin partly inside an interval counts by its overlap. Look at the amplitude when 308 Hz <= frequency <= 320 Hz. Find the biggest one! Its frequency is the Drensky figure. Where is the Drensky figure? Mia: 309.0 Hz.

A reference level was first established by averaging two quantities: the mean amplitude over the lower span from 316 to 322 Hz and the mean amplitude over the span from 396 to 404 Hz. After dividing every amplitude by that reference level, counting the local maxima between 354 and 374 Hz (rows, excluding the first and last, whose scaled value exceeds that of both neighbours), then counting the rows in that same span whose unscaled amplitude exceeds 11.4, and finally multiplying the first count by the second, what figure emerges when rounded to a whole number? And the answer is 24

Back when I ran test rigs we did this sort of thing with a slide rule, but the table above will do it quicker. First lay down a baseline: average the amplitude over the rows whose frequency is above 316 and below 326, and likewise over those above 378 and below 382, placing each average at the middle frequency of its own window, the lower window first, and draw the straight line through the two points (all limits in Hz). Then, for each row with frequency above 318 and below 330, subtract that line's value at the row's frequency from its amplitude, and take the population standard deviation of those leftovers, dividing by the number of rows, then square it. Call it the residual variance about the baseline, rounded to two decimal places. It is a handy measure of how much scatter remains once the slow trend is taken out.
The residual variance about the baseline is 0.62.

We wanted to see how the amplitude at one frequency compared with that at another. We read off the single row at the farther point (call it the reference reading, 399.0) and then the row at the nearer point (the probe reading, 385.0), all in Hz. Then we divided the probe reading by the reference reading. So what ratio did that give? 1.05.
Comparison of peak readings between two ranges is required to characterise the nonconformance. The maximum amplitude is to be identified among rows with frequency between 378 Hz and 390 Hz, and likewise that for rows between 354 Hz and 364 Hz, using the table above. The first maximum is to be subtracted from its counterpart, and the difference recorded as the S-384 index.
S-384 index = 2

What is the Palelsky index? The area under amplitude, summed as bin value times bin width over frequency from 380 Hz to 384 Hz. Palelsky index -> 44.7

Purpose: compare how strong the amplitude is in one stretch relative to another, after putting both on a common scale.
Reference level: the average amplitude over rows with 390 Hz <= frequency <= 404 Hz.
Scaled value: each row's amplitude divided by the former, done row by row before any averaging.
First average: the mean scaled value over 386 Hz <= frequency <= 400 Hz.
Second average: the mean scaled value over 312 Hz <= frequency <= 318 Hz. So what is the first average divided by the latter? 1.07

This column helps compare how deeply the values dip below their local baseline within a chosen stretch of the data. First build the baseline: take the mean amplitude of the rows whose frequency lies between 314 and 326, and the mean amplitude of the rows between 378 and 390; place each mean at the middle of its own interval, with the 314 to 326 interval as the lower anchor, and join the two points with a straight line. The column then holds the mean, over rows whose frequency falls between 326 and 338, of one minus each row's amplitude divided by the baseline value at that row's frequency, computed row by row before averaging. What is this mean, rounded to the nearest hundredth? 0.10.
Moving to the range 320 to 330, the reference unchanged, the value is 0.11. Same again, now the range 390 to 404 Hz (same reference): 0.06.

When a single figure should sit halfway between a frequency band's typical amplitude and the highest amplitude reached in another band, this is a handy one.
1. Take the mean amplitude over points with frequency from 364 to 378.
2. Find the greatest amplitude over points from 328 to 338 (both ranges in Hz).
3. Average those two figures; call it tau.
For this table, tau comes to 10.1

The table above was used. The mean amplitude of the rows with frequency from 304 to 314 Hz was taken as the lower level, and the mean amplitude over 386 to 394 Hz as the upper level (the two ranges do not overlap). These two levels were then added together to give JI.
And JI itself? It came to 21.8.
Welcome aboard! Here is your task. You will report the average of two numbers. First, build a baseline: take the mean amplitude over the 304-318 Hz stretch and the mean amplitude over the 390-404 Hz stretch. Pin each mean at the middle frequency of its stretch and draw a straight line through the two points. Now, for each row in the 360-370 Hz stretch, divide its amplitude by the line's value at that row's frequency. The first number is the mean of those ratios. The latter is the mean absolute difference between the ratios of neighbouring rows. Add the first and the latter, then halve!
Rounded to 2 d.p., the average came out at 0.63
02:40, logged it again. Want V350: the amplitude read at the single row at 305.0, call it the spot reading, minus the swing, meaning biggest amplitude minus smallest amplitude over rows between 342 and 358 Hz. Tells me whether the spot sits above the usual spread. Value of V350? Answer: 9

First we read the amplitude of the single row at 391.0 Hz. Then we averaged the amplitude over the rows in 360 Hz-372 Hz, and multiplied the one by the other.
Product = 131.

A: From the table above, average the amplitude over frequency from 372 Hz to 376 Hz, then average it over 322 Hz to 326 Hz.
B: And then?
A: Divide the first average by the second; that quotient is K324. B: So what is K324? 1.4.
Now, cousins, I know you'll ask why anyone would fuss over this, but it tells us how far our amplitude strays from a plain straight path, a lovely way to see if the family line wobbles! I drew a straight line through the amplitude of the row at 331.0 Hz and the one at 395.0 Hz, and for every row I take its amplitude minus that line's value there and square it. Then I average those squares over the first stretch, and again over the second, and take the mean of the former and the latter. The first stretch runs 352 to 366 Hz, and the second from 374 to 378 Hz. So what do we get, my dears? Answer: 6.7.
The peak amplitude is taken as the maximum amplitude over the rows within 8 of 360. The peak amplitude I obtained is 13.91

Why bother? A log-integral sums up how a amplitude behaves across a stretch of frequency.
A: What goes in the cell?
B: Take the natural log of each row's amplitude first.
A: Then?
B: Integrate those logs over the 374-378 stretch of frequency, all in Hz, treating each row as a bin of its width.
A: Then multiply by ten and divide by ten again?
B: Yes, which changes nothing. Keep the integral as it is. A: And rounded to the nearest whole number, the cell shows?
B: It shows 10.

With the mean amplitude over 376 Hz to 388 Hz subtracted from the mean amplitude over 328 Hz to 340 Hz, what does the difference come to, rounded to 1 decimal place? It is -2.3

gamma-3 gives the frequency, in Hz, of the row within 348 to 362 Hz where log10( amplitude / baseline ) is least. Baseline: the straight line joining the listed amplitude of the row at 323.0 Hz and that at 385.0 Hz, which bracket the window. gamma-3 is 349.0 Hz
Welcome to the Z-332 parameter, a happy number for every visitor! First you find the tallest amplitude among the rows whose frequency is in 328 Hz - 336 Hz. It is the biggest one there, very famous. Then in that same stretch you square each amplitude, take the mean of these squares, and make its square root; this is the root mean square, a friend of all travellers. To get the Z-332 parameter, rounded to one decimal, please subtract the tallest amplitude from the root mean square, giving -0.3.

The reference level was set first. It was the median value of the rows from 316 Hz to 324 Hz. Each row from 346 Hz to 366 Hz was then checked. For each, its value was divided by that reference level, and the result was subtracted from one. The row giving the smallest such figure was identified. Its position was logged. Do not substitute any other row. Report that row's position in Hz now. 359.0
